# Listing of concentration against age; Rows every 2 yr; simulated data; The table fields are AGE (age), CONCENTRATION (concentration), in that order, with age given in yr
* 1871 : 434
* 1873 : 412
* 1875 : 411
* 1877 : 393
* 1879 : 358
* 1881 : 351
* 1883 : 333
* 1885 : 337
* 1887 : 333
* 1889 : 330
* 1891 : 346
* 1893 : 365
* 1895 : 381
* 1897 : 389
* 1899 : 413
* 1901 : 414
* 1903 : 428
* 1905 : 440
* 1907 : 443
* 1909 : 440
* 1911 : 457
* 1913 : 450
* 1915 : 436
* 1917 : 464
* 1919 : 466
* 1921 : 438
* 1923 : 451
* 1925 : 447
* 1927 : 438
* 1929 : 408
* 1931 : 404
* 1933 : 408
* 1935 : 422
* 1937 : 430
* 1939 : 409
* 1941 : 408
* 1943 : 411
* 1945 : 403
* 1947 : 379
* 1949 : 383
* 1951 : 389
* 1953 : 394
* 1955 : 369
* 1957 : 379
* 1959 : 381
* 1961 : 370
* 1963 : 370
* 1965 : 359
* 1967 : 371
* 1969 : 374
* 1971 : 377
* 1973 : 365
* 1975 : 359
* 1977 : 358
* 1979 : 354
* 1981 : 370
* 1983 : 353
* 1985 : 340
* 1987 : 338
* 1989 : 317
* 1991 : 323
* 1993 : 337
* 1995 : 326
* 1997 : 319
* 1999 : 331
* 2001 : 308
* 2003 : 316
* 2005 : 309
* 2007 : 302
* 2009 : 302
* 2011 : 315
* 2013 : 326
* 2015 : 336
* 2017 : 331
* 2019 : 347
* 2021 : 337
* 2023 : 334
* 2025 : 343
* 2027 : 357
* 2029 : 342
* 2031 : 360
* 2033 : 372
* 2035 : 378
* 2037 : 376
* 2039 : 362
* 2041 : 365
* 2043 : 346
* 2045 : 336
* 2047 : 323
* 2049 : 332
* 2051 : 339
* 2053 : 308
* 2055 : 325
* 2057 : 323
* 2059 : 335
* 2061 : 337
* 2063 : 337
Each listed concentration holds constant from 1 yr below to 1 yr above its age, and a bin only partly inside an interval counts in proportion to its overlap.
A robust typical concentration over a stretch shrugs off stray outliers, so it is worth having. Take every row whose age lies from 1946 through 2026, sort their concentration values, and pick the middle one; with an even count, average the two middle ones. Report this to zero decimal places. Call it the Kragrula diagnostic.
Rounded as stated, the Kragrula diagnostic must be 345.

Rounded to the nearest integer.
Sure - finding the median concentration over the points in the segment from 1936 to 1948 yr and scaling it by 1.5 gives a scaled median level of 613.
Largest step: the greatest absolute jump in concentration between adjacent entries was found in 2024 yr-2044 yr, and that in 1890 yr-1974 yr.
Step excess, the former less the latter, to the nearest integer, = -11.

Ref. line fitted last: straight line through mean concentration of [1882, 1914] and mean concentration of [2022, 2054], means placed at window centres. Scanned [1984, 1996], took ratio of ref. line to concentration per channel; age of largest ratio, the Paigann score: 1989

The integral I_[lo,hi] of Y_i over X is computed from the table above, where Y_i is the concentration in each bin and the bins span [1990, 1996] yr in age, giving 1972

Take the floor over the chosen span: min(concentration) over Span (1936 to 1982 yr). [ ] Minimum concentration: 354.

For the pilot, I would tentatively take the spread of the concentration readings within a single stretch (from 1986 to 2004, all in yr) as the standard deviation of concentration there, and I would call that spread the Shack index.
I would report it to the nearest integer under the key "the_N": 10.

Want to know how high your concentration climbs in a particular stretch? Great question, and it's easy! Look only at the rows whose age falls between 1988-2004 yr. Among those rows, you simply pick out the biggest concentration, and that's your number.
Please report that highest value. 337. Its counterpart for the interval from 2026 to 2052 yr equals 378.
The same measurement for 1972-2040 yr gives 378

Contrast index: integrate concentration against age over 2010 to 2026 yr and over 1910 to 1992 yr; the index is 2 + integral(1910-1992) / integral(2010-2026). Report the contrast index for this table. 8.0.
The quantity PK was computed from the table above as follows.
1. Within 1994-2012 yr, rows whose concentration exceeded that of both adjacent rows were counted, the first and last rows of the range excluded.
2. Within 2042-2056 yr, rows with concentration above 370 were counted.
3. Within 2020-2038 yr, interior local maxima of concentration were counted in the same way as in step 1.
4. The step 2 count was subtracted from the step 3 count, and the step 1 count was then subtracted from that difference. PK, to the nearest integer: 0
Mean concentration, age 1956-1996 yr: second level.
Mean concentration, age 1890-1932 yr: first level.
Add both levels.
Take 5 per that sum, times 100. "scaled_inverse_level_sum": 0.640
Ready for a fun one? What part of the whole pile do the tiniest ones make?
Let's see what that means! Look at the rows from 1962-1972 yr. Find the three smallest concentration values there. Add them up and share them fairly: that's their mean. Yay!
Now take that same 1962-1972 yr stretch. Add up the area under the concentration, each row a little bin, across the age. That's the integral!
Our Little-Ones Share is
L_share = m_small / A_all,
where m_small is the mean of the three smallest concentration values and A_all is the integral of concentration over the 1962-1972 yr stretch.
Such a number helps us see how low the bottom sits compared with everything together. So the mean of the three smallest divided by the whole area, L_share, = 0.0990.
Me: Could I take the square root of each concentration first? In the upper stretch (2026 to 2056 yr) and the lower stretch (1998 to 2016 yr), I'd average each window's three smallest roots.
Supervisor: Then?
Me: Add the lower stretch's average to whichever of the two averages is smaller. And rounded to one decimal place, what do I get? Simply 34.9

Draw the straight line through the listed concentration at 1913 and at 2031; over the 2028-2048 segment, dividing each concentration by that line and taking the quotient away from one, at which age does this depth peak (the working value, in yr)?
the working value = 2047 yr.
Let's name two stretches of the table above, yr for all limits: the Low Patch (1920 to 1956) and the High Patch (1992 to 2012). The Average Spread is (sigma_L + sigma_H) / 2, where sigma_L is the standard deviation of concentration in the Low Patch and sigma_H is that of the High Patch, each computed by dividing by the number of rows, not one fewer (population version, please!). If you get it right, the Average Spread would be 17.0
